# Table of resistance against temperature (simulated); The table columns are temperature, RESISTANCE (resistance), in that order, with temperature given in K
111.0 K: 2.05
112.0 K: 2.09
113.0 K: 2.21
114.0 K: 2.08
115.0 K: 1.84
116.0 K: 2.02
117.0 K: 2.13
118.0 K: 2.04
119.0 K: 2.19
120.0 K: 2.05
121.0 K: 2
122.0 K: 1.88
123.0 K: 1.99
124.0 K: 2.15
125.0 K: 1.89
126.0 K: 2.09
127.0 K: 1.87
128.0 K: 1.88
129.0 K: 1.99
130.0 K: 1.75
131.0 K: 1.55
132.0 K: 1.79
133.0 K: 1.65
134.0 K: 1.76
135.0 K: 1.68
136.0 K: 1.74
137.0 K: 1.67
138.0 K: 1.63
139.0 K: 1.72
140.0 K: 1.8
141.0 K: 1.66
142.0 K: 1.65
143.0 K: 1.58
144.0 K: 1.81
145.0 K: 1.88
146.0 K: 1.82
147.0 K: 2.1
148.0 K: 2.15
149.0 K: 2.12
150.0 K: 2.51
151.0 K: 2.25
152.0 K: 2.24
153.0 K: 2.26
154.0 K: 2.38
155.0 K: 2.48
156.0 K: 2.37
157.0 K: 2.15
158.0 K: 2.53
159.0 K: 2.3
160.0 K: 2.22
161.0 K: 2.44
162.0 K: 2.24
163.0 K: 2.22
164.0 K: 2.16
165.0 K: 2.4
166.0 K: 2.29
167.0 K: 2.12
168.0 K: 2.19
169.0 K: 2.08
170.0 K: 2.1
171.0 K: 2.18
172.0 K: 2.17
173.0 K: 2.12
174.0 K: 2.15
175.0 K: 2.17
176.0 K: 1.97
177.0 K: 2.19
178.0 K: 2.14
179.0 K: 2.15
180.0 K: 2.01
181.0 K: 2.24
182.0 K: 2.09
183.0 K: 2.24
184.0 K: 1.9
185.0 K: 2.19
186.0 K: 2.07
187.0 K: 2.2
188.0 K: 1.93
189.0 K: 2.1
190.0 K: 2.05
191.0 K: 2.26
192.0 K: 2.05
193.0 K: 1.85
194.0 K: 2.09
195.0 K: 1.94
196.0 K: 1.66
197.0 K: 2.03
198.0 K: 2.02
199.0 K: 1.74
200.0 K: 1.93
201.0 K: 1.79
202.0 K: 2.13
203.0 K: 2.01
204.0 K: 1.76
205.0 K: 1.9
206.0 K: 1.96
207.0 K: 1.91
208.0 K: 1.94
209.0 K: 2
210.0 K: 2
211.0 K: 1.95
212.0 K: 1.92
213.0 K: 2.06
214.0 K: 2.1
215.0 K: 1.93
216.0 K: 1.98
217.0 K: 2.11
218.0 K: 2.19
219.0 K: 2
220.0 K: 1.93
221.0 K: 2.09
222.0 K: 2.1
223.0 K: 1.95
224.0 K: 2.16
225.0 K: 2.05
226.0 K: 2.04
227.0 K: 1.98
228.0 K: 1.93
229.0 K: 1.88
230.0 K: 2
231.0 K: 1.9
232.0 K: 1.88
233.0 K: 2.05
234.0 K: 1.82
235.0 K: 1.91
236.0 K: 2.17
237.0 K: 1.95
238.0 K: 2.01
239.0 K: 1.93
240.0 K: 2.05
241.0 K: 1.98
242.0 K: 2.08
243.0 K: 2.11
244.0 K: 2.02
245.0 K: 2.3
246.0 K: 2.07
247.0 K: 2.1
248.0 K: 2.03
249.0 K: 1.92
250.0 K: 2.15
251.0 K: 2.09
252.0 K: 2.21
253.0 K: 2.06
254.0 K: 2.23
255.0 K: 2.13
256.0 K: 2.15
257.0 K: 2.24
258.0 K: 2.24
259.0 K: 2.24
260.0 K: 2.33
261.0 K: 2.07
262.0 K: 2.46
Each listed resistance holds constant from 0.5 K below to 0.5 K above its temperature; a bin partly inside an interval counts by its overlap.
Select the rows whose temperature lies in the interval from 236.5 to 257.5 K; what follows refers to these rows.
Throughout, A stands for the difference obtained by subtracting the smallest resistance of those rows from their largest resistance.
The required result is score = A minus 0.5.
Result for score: -0.12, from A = 0.38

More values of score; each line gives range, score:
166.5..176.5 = -0.28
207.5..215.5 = -0.32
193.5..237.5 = 0.03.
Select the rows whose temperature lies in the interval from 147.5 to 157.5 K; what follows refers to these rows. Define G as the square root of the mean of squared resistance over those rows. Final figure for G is 2.29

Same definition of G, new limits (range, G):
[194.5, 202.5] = 1.91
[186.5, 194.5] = 2.07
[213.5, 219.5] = 2.05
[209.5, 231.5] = 2.01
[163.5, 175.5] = 2.18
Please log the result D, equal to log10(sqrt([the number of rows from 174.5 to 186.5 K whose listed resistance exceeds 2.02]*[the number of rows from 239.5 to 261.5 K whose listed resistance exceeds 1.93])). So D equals 1.14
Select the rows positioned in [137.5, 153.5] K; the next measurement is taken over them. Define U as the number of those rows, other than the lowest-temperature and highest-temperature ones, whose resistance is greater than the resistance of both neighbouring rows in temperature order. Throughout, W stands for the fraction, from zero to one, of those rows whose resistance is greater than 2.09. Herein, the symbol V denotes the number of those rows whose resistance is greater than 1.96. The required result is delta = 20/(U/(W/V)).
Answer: 0.31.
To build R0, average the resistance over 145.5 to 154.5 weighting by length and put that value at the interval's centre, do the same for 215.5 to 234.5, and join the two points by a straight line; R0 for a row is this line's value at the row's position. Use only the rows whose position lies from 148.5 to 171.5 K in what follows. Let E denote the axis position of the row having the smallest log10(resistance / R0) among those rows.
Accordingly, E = 149.0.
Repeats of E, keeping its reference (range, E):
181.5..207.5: 196.0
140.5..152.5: 143.0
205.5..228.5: 207.0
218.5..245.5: 234.0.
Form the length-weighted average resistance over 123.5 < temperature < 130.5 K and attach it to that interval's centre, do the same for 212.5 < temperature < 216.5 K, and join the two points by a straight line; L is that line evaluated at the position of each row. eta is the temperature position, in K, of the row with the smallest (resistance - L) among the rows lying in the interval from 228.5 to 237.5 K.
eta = 234.0 K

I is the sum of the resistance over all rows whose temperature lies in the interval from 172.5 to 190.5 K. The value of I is 38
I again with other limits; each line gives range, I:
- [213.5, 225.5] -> 25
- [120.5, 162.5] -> 84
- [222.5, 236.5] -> 28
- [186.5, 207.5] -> 41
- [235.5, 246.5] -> 23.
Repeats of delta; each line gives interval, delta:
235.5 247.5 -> 0.17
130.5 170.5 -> 0.04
